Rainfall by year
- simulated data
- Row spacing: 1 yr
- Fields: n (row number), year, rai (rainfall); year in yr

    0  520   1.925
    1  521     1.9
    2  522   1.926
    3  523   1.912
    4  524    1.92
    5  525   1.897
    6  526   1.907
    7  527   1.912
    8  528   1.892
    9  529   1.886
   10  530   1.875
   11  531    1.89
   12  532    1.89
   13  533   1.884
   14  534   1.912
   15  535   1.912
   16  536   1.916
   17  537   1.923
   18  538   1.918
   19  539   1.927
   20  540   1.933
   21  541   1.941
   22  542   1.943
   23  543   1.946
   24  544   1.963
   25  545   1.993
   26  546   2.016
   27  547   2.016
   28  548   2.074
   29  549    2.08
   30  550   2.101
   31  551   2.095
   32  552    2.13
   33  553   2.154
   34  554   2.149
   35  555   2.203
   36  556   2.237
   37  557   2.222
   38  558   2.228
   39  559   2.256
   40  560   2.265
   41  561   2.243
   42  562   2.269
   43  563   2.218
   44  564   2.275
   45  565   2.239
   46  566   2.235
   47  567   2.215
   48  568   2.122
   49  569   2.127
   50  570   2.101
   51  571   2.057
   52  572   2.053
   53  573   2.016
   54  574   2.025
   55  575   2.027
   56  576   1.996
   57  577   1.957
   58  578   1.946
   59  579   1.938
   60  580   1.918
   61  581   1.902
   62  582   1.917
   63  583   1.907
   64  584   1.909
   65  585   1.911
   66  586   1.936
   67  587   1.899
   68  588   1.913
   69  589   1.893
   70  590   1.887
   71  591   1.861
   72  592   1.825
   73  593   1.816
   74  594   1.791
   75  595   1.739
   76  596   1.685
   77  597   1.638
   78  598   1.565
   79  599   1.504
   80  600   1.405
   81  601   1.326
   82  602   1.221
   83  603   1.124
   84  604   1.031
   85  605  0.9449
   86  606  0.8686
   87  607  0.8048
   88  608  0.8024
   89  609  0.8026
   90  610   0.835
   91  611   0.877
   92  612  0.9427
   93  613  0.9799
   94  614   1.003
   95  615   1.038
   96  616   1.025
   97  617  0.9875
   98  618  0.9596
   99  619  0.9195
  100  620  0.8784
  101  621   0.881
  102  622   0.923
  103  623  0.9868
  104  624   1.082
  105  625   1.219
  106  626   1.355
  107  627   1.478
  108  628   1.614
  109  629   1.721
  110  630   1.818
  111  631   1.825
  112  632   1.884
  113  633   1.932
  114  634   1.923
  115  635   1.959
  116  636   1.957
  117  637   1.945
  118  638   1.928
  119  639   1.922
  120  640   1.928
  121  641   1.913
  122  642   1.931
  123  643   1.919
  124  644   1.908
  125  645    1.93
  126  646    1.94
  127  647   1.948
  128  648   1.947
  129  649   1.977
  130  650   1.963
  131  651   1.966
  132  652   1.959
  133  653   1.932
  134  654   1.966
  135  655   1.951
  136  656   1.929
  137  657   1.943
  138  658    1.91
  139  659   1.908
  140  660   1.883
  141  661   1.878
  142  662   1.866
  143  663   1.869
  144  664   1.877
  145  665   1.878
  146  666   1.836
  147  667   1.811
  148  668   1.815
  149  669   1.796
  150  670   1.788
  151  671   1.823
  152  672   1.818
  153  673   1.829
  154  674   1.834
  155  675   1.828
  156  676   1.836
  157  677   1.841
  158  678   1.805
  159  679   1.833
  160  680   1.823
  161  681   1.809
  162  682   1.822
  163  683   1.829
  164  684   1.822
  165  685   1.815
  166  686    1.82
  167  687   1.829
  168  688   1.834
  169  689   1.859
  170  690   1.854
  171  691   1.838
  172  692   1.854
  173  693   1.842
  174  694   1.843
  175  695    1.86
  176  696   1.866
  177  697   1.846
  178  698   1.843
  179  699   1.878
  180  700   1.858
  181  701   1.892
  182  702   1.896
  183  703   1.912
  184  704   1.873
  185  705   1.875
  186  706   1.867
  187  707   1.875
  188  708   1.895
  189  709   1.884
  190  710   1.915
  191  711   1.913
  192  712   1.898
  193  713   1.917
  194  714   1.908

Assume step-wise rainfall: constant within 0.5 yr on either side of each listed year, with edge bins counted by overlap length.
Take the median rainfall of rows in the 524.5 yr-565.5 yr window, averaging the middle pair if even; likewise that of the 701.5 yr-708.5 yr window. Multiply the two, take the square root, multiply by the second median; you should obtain 3.62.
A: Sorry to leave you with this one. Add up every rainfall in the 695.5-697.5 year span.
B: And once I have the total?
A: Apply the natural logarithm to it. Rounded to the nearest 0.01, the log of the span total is 1.31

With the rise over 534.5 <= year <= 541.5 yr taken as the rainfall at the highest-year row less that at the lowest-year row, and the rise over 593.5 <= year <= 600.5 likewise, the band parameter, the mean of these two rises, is -0.18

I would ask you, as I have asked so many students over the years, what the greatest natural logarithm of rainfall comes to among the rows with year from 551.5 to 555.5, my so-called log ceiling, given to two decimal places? 0.79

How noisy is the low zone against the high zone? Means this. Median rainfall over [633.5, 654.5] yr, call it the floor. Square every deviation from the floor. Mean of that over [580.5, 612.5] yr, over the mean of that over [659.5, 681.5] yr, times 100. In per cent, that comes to 3363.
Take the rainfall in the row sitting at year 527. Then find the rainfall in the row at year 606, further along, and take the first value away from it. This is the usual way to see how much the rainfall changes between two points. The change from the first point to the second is -1.04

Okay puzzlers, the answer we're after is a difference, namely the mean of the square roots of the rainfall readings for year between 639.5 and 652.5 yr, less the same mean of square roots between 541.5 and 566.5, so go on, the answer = -0.07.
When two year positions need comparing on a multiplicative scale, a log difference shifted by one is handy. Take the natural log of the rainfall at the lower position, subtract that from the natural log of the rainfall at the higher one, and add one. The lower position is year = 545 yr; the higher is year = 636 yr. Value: 0.982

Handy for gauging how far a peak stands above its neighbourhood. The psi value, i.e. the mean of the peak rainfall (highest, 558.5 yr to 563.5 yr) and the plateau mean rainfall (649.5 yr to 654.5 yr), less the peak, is -0.16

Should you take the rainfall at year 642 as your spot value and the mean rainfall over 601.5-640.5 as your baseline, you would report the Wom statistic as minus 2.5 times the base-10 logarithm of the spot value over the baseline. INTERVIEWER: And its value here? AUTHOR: -0.44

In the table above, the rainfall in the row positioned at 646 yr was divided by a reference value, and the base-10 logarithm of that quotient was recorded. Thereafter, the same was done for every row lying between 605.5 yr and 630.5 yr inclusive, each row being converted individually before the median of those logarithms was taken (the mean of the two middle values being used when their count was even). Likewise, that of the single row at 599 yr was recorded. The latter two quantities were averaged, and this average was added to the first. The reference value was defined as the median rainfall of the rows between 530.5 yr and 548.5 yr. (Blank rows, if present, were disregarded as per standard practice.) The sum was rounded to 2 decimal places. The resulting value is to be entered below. -0.20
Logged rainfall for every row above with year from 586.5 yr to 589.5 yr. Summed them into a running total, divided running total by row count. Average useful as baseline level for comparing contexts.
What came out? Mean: 1.90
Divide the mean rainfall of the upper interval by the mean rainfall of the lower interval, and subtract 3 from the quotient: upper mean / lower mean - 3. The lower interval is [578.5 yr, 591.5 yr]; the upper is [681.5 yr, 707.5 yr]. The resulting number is -2.028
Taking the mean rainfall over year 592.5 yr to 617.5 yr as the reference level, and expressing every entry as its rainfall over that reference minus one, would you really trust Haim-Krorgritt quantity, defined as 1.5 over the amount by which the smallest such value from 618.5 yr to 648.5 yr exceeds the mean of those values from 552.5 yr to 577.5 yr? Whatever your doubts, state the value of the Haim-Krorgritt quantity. -1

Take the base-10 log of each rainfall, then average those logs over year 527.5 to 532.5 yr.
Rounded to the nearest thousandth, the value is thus 0.276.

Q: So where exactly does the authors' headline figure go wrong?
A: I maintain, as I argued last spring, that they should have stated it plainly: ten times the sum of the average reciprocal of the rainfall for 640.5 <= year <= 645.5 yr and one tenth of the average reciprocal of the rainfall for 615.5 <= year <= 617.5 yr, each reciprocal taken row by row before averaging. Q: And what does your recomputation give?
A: 6.2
